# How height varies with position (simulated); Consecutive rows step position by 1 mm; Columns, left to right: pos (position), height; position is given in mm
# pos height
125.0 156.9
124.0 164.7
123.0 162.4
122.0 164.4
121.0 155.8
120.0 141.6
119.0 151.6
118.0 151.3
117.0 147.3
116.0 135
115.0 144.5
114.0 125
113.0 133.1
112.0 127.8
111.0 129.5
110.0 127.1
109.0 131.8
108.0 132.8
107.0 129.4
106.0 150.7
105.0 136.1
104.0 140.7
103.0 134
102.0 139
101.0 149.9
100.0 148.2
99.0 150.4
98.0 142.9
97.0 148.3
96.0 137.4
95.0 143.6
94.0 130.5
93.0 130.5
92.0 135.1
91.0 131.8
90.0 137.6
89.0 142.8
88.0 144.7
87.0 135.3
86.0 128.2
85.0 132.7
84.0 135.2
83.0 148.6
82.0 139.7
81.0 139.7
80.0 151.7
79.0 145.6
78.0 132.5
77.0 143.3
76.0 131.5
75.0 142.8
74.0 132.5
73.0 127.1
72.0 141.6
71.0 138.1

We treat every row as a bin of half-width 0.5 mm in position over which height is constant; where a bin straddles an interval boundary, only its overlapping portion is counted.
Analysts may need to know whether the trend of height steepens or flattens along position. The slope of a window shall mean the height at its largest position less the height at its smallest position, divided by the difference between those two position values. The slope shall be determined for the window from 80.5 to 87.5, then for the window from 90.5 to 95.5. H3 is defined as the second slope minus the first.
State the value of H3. 4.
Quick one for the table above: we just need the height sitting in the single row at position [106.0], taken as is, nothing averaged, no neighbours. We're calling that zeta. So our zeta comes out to 150.7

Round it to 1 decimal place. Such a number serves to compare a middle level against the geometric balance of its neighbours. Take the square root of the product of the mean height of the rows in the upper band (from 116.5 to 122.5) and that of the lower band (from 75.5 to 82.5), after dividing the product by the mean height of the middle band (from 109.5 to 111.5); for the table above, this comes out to 12.9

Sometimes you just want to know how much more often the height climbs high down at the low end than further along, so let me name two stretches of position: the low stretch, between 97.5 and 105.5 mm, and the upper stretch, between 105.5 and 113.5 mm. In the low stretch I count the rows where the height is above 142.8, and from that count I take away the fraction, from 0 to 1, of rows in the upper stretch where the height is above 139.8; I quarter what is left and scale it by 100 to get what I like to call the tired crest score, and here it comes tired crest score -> 97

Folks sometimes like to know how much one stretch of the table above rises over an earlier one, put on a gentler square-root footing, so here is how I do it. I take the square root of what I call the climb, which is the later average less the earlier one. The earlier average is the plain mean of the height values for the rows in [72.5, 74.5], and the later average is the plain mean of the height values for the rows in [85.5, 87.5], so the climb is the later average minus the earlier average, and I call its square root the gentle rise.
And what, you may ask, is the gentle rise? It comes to 1.4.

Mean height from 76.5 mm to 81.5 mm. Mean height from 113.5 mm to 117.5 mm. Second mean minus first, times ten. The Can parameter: -46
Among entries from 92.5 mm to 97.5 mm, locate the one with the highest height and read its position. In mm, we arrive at 97.0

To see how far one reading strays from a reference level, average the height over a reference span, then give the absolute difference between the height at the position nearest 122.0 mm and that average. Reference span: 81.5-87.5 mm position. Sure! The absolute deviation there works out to 28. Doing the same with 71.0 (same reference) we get 1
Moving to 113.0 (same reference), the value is 4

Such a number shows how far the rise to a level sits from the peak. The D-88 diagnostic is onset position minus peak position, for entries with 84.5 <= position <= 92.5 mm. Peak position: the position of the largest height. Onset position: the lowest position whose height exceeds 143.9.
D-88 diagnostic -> 0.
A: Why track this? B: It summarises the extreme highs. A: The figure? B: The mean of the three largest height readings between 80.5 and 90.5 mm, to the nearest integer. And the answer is 145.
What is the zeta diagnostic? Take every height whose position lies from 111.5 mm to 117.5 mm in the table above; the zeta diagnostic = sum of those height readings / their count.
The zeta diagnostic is 135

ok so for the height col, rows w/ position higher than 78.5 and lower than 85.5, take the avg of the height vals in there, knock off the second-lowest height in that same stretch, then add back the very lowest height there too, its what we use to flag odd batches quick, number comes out 139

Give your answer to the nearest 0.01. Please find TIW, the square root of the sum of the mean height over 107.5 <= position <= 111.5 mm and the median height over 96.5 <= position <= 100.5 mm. 16.69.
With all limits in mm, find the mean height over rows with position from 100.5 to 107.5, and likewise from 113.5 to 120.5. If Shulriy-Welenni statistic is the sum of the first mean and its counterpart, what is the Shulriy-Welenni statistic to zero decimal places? 282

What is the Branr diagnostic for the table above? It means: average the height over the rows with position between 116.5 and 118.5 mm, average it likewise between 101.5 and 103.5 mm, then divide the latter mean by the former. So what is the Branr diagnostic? 0.91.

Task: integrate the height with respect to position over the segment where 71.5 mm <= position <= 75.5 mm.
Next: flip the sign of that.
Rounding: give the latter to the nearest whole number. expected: -544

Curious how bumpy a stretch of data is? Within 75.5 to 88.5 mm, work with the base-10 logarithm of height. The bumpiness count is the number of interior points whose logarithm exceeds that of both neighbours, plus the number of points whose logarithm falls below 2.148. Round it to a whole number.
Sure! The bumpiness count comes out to 11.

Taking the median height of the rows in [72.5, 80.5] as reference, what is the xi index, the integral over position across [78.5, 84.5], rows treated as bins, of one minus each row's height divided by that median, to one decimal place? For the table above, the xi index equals -0.3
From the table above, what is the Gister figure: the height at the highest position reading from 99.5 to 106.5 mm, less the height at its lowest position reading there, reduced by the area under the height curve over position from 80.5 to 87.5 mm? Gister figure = -957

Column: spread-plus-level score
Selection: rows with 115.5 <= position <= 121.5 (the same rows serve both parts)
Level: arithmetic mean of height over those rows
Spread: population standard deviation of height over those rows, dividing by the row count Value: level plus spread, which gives 154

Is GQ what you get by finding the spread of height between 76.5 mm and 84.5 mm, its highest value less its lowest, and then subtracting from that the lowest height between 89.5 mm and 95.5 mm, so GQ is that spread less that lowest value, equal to -111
